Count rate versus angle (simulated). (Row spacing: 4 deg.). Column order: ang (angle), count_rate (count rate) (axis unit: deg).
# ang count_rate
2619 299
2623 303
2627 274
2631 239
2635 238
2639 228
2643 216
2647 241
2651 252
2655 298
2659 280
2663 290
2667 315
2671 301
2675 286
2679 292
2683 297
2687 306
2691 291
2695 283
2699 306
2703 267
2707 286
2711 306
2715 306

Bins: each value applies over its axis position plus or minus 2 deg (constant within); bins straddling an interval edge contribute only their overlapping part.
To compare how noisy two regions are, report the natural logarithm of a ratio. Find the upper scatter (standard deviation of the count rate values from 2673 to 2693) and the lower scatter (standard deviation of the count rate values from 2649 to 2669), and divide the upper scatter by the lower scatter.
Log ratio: -1.1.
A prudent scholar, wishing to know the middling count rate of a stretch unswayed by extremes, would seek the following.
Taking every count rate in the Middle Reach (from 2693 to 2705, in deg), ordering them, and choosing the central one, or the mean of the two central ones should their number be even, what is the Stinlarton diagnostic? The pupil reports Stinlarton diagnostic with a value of 283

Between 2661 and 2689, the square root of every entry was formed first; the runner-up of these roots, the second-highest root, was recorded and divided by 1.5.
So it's 11.66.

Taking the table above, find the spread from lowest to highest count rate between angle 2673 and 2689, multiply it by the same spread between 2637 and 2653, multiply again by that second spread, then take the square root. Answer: 161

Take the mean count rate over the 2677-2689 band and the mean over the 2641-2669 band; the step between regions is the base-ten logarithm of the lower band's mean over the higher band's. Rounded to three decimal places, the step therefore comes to -0.043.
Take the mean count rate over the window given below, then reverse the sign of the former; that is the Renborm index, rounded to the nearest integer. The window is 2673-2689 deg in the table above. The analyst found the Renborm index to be -295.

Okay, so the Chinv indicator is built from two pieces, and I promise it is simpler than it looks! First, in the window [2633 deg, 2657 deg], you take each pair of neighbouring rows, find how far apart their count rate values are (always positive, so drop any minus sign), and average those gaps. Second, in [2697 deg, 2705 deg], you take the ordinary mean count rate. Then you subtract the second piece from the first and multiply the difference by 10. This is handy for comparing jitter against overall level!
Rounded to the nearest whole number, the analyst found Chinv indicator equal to -2657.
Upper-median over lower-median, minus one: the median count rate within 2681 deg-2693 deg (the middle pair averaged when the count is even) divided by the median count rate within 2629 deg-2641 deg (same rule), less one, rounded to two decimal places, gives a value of 0.25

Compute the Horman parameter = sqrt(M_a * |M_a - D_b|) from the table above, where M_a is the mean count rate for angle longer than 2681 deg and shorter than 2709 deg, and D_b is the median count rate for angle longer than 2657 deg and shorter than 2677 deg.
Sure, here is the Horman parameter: 16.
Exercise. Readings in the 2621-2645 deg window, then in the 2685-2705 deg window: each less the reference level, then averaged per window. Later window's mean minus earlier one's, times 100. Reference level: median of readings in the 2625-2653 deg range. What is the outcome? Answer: 4093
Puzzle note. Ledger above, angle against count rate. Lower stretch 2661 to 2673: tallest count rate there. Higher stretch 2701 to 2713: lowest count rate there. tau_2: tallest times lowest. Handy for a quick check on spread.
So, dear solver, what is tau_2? 84105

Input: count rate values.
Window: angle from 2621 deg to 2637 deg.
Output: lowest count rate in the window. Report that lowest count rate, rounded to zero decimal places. 238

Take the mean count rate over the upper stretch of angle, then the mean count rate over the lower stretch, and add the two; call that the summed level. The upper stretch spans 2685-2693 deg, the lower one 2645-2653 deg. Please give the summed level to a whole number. 545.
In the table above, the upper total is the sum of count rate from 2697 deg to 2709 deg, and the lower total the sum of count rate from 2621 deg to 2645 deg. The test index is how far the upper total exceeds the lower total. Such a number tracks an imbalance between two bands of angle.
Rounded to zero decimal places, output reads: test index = -639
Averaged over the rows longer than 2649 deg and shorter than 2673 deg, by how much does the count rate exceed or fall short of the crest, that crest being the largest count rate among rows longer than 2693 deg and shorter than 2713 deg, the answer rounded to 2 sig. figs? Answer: -17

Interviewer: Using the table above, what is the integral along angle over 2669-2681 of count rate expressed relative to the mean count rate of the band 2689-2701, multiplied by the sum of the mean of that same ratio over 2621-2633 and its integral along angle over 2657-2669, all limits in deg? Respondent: 156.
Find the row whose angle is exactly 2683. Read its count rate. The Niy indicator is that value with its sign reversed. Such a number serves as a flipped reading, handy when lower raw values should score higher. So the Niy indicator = -297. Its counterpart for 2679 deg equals -292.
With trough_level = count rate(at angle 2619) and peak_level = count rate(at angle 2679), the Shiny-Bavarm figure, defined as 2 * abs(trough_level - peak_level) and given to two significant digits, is 14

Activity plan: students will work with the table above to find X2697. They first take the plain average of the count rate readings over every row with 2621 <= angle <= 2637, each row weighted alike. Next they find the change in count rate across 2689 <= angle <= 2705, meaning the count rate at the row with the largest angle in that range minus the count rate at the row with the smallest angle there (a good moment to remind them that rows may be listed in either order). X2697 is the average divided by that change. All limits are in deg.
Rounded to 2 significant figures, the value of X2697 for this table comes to -11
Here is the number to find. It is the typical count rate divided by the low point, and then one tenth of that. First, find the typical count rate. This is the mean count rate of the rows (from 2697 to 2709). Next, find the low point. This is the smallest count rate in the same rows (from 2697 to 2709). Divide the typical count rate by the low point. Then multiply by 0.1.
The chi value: 0.107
